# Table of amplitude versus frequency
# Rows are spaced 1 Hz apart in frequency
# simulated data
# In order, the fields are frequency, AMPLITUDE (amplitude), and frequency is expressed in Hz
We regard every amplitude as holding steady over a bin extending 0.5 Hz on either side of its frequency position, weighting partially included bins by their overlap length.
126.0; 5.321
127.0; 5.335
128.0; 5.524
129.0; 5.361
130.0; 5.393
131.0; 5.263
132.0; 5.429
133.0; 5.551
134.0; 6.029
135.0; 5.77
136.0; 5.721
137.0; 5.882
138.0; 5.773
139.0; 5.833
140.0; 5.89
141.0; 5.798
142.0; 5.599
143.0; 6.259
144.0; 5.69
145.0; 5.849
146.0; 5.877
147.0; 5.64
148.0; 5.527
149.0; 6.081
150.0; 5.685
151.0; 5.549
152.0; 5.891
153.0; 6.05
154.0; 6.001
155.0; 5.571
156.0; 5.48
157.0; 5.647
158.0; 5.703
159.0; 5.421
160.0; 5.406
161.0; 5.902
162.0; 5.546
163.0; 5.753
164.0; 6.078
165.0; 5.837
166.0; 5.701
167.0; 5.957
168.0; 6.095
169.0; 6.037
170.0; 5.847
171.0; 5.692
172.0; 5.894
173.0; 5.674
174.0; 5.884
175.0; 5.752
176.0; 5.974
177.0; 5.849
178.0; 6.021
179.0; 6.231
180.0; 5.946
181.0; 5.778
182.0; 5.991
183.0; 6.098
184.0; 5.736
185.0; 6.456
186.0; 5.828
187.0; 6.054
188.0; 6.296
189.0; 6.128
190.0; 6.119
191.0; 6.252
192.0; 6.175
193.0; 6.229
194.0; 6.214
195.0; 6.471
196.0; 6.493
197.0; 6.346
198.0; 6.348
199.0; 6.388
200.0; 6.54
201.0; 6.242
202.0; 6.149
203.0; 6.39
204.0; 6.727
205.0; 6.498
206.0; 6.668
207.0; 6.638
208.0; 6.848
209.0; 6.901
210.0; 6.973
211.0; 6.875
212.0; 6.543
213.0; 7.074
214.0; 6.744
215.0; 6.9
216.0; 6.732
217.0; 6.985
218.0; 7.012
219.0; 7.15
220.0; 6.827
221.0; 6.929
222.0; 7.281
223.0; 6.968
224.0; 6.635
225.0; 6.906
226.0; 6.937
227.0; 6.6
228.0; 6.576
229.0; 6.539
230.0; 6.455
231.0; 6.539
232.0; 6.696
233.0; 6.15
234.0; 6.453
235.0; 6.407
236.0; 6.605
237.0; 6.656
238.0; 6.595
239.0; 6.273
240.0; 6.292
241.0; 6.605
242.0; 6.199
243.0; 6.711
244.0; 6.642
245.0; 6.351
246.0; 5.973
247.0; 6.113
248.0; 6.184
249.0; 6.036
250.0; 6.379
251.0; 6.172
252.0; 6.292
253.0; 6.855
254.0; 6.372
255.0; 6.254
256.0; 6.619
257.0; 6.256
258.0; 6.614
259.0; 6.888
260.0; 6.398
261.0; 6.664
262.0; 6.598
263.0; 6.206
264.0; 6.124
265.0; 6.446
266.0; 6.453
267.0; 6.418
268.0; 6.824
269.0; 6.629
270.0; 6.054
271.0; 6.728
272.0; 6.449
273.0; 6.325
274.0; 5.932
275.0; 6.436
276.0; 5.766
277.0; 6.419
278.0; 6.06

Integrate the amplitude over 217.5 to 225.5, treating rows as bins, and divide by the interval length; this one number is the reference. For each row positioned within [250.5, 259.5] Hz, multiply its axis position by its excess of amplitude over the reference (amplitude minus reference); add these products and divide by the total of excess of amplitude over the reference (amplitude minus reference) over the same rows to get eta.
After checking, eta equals 254.3 Hz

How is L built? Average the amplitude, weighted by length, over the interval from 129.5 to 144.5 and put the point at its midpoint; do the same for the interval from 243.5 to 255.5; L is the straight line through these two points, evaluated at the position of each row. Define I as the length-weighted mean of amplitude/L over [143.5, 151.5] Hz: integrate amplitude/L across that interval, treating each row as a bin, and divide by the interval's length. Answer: 0.993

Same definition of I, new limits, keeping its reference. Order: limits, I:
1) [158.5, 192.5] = 1.000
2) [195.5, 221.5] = 1.098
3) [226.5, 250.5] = 1.028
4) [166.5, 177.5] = 0.995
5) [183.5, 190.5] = 1.018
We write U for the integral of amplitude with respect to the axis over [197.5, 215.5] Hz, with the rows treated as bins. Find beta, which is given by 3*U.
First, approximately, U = 119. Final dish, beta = 358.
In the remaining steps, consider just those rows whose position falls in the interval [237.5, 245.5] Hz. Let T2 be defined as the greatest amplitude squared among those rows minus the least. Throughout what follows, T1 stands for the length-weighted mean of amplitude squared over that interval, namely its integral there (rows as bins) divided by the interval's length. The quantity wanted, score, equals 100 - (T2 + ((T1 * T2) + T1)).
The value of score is -224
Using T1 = 42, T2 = 6.6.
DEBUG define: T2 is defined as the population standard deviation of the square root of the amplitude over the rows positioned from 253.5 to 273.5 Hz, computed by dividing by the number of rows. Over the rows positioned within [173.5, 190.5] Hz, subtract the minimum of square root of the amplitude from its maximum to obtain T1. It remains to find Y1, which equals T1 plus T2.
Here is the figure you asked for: 0.19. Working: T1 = 0.146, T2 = 0.0436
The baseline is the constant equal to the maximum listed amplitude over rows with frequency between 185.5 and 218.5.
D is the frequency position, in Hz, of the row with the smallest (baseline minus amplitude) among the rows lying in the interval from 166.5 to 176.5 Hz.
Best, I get 168.0 Hz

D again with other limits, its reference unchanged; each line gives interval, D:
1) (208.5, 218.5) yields 213.0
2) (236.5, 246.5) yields 243.0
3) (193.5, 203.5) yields 200.0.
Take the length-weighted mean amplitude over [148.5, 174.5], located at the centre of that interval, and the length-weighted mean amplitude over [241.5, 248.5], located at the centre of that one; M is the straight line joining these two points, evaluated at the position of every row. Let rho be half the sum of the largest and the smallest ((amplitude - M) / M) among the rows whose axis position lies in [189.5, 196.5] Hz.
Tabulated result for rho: 0.054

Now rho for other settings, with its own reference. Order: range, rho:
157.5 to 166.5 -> -0.008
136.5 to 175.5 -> 0.020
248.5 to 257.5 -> 0.015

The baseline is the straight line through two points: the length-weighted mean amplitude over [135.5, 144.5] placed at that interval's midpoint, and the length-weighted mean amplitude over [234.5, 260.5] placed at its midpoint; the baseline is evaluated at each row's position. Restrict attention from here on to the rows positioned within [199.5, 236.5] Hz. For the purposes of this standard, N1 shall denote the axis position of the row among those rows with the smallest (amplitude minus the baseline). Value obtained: 233.0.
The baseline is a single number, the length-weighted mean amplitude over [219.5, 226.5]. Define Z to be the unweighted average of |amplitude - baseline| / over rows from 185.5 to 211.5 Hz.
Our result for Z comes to 0.51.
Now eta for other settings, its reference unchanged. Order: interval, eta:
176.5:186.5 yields 181.4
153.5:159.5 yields 156.6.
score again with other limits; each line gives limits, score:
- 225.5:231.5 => -232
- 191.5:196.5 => -105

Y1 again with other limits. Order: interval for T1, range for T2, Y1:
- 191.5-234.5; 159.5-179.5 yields 0.26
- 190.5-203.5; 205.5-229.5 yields 0.11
